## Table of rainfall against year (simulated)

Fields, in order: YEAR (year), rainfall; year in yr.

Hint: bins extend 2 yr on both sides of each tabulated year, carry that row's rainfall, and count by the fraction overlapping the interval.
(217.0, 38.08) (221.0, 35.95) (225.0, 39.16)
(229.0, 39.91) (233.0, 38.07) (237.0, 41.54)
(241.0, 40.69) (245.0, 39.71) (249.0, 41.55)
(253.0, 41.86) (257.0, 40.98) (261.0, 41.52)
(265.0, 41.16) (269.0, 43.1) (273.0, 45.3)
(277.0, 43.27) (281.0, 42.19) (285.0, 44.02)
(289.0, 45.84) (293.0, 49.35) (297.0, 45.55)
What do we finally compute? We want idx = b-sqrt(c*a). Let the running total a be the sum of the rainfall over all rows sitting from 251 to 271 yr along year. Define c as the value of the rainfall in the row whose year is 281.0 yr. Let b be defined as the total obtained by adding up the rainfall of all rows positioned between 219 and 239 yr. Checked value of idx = 101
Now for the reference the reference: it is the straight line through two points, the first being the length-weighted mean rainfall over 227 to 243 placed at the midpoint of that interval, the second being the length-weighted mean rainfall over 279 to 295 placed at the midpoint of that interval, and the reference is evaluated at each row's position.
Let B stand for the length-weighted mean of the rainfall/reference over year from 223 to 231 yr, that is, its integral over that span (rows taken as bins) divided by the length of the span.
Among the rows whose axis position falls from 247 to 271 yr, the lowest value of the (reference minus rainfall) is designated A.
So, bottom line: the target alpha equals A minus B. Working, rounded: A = -0.07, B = 1.01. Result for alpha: -1.08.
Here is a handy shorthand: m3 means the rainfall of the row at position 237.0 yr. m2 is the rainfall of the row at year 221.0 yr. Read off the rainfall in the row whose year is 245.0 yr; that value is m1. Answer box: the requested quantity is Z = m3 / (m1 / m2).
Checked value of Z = 38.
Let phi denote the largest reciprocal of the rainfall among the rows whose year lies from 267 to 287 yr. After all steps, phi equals 0.0237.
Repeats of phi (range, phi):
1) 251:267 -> 0.0244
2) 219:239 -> 0.0278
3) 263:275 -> 0.0243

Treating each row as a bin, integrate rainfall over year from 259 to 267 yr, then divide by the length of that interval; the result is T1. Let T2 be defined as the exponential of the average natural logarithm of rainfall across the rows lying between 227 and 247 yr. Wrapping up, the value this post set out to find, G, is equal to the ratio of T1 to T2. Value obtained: 1.03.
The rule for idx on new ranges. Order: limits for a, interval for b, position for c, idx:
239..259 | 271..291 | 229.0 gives 130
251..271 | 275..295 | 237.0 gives 132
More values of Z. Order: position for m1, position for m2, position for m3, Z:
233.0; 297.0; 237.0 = 50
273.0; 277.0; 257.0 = 39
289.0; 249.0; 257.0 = 37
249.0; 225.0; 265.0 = 39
